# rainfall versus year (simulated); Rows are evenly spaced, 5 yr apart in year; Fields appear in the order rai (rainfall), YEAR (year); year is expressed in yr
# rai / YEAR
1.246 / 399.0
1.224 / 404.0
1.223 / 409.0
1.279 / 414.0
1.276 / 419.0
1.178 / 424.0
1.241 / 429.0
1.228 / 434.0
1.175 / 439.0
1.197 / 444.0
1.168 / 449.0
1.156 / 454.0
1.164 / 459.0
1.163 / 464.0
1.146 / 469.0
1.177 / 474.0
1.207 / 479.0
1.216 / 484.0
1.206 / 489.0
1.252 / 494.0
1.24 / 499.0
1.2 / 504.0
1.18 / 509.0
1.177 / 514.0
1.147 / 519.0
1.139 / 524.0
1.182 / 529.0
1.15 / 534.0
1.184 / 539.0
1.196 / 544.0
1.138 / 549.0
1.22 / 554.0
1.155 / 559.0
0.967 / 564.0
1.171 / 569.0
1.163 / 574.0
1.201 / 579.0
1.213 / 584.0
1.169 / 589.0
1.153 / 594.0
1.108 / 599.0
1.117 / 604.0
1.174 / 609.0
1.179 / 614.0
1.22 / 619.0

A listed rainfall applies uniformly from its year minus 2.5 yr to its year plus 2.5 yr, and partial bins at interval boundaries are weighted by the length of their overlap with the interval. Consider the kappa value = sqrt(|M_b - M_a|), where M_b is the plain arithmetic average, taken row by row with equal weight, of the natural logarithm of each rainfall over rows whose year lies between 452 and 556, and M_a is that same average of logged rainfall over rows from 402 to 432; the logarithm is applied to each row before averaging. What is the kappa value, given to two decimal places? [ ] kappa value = 0.21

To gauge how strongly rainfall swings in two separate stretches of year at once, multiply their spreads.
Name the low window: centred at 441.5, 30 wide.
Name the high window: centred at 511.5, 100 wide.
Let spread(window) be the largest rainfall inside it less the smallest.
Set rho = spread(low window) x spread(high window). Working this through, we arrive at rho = 0.010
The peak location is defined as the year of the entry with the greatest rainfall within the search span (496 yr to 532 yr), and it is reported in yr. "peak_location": 499.0 yr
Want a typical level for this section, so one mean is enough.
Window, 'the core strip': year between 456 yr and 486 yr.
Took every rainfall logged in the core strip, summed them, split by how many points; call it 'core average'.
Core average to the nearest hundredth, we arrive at 1.18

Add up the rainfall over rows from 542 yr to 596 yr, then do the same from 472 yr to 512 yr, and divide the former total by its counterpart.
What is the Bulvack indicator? 1.32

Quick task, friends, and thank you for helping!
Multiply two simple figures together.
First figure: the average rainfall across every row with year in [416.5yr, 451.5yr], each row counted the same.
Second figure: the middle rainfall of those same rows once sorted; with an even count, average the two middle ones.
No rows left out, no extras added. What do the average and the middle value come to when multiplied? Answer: 1.45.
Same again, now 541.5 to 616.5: 1.35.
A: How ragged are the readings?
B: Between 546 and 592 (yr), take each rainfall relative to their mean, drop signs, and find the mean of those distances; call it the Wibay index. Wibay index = 0.0457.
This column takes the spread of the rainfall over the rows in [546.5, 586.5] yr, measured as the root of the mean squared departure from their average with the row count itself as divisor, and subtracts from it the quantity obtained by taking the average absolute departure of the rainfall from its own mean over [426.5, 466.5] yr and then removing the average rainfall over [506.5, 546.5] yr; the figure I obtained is 1.22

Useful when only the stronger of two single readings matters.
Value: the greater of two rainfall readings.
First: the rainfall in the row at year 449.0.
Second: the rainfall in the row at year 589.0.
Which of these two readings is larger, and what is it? 1.17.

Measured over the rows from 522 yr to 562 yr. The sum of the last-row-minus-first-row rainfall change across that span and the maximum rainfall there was 1.24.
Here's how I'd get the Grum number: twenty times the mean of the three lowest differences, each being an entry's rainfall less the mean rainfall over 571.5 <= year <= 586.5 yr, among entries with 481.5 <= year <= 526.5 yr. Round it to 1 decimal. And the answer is -0.8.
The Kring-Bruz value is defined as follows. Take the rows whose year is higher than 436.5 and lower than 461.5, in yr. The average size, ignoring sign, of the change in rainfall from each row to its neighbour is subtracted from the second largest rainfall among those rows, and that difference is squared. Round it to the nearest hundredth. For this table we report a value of 1.34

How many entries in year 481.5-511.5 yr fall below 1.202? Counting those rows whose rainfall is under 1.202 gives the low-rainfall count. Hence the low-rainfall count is 2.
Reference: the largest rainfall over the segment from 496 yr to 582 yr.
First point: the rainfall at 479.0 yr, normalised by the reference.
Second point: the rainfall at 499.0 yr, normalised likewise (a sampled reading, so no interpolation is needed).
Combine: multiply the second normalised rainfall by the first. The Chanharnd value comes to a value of 0.973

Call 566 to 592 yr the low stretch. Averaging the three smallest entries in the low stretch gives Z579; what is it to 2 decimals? 1.17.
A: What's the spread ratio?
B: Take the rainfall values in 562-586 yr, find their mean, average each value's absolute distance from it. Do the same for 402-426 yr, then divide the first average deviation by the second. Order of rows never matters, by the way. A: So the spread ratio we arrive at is 2.1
